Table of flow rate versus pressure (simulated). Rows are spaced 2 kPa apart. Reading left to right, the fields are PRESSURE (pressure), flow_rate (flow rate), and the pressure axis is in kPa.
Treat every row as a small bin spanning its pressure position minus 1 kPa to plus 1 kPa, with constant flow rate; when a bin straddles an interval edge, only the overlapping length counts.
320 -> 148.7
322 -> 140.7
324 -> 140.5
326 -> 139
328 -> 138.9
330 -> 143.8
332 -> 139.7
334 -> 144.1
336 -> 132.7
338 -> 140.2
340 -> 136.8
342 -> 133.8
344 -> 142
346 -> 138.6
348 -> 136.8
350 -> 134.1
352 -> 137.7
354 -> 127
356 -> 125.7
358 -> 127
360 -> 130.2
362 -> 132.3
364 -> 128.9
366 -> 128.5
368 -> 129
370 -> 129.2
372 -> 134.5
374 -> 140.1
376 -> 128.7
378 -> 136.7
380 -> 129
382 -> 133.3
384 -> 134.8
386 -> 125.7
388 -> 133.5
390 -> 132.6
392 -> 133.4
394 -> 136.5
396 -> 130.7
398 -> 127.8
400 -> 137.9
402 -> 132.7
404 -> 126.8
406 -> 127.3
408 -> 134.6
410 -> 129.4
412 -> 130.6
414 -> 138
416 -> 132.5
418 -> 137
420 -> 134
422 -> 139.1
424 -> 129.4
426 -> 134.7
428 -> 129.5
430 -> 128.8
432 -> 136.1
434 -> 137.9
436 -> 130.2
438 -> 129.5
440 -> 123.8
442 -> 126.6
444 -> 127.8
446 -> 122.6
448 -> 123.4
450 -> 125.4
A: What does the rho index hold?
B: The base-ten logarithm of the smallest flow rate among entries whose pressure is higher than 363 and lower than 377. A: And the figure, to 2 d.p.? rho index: 2.11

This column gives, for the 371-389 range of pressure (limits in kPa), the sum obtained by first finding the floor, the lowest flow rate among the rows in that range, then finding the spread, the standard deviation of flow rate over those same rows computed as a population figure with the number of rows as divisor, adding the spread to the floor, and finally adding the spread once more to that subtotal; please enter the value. 134.1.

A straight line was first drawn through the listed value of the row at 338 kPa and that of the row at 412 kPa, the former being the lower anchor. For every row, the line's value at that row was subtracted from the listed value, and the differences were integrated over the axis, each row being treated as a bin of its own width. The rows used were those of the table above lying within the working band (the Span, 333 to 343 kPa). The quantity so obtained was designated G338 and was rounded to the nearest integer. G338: -27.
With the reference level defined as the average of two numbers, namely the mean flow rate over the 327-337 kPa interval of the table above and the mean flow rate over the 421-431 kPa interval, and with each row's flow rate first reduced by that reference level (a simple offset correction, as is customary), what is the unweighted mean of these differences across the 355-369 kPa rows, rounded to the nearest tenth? -7.3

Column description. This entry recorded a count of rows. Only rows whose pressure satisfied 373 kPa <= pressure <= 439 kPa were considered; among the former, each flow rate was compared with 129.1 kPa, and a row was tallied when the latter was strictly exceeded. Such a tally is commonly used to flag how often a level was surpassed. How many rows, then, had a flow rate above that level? 26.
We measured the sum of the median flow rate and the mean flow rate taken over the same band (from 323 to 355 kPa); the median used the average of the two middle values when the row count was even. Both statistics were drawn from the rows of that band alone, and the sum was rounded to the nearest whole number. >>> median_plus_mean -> 277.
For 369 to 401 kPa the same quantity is 266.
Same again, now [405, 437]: 266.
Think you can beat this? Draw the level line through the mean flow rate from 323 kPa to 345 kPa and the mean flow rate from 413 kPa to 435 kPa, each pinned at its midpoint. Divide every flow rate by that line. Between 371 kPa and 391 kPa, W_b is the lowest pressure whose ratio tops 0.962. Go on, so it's 372 kPa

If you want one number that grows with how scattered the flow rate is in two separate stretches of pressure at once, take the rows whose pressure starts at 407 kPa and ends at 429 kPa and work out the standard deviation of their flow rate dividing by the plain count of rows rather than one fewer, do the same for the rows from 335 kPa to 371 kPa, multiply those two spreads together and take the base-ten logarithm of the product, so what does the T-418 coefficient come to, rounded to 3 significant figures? 1.21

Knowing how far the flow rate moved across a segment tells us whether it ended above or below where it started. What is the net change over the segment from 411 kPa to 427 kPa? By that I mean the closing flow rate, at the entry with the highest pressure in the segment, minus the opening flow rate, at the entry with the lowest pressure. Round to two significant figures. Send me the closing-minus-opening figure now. 4.1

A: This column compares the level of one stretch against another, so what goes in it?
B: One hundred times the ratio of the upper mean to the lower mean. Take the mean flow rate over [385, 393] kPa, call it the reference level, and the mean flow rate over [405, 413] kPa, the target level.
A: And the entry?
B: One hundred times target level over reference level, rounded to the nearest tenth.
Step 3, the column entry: 99.4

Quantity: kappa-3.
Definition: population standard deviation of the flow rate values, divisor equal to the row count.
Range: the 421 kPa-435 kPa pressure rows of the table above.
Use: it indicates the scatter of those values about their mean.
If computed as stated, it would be 4.03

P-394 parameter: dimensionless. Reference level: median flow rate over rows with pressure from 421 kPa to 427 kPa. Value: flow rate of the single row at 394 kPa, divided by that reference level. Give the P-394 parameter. 1.01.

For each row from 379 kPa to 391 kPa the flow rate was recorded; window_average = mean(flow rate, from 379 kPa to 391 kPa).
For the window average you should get 131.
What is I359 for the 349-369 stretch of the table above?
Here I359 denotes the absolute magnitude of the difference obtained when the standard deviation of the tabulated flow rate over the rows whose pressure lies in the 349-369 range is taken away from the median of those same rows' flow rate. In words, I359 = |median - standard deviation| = 125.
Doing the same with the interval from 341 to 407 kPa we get 128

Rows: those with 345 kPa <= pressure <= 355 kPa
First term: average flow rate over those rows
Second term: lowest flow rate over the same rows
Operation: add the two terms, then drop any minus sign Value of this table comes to 262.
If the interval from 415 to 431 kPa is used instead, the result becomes 262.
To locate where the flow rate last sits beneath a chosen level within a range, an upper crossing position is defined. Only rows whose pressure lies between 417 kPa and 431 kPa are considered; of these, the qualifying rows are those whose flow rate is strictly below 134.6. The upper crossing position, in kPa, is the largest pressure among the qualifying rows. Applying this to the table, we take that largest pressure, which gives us 430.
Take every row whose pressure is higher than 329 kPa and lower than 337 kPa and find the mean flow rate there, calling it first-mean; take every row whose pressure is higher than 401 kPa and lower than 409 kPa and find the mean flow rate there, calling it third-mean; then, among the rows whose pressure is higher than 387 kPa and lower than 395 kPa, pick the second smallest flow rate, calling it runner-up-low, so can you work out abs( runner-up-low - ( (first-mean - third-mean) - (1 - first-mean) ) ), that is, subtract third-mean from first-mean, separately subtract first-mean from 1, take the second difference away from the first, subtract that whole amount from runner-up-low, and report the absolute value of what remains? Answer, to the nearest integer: 15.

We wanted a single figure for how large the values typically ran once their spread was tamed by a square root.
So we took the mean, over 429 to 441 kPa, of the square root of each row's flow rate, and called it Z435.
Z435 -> 11.4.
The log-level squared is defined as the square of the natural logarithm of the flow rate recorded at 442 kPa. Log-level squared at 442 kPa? 23.4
